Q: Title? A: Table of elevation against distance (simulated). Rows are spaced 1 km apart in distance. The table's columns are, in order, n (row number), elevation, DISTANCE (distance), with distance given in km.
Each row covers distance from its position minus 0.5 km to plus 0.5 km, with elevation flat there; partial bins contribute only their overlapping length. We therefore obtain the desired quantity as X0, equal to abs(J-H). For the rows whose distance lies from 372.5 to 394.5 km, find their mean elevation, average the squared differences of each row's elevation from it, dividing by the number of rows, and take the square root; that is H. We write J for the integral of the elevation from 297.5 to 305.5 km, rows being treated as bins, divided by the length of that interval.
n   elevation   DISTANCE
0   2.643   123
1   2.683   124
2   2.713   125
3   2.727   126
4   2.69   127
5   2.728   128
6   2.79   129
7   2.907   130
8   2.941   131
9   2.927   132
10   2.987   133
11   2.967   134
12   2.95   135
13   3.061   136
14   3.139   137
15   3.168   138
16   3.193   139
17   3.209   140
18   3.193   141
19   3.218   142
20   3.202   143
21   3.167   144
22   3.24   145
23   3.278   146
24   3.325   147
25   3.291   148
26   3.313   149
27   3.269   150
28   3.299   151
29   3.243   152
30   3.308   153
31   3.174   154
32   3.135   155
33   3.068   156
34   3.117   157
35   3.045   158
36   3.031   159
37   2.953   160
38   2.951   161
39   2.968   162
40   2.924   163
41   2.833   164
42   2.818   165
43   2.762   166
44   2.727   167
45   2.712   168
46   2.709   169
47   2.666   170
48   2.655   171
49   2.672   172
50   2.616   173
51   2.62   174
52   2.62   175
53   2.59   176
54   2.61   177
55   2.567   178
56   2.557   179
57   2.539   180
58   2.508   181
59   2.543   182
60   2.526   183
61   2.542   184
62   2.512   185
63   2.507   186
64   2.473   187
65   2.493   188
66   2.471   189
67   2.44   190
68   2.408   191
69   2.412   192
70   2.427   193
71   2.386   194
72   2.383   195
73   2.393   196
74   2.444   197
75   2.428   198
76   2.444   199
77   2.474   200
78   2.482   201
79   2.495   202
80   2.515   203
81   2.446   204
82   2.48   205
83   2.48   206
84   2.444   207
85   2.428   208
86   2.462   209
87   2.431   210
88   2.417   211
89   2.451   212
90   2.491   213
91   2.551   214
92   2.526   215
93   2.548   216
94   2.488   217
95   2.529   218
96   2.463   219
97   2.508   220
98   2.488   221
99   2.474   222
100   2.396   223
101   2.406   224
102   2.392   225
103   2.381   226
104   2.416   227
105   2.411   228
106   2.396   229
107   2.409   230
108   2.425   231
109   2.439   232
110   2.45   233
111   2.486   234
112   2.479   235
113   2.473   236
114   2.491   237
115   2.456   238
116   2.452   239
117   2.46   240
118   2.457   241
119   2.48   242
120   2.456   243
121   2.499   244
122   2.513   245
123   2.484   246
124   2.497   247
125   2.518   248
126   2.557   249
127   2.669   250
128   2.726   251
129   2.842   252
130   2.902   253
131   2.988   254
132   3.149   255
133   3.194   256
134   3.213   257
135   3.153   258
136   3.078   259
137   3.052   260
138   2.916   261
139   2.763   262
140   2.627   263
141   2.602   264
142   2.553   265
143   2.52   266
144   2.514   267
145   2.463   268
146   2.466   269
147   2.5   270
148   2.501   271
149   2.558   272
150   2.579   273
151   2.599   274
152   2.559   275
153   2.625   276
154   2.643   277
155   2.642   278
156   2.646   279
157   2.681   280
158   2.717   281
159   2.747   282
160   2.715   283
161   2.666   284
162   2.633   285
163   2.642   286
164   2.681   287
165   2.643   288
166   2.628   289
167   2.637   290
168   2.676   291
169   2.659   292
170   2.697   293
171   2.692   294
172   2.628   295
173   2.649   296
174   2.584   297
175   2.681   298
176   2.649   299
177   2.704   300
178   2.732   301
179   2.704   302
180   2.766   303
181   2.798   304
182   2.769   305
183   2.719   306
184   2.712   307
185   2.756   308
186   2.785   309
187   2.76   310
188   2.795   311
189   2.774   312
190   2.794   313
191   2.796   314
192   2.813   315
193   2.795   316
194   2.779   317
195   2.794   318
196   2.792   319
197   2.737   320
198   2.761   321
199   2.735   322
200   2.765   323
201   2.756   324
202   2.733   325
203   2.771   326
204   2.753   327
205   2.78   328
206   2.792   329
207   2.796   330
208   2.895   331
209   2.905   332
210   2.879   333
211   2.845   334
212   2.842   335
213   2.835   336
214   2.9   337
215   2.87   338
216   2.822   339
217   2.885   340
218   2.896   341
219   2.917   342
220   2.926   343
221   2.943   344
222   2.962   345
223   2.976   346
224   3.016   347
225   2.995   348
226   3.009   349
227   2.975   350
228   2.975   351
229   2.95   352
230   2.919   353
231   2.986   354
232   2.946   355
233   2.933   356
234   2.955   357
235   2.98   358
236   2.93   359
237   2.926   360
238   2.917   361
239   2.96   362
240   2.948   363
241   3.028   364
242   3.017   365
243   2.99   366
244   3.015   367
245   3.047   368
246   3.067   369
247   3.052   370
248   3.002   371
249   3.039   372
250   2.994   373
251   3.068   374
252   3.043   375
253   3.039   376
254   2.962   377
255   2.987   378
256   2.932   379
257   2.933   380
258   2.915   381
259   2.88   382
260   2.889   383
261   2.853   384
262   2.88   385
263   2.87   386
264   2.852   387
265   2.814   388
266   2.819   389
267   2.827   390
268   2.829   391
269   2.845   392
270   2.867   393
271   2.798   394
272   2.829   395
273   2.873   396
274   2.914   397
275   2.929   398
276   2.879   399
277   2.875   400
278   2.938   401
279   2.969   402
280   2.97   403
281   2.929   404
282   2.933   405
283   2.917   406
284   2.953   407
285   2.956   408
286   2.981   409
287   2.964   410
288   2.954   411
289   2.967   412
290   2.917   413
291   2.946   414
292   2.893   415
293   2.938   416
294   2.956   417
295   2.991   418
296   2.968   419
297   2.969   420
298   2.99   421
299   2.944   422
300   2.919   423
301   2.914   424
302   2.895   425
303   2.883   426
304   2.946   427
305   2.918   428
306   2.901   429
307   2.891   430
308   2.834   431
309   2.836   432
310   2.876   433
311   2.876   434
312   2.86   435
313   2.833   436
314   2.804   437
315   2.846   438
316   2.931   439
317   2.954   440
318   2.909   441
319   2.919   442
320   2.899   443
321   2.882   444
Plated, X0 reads 2.65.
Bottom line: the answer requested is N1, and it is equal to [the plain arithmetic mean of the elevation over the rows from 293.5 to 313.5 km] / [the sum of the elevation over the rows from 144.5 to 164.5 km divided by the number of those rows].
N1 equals 0.87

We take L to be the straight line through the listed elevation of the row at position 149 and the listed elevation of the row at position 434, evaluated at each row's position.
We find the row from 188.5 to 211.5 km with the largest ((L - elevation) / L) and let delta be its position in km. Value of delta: 195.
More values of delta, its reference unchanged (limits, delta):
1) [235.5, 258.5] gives 239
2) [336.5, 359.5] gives 339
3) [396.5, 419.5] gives 400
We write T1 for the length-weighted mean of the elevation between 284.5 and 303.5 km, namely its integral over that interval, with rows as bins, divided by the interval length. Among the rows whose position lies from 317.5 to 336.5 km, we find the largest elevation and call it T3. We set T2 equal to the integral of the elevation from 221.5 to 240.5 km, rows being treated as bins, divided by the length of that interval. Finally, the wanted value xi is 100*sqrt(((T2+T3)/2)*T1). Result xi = 267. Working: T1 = 2.67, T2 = 2.44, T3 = 2.905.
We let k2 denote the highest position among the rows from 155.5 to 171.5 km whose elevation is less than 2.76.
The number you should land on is 171 km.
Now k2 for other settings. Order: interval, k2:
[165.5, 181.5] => 181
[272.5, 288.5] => 288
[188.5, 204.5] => 204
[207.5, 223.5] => 223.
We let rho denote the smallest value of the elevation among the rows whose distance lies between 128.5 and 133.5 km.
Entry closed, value 2.79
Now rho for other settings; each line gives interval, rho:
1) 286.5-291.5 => 2.628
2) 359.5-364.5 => 2.917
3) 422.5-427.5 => 2.883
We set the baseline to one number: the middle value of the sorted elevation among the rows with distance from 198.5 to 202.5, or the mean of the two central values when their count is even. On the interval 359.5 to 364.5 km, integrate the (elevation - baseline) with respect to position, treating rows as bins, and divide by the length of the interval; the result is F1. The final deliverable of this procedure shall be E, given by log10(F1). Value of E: -0.32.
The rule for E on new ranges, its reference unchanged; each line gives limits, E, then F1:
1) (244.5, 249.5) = -1.45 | 0.04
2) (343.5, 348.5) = -0.30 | 0.50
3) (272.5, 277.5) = -0.91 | 0.12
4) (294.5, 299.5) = -0.80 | 0.16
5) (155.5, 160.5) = -0.25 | 0.56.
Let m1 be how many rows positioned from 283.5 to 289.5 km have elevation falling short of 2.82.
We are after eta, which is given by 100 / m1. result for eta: 16.7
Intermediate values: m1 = 6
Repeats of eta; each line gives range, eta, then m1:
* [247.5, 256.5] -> 25.0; 4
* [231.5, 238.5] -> 14.3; 7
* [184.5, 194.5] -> 10.0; 10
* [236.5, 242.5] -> 16.7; 6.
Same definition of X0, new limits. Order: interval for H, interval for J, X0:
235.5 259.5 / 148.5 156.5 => 2.95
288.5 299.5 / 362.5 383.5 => 2.96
